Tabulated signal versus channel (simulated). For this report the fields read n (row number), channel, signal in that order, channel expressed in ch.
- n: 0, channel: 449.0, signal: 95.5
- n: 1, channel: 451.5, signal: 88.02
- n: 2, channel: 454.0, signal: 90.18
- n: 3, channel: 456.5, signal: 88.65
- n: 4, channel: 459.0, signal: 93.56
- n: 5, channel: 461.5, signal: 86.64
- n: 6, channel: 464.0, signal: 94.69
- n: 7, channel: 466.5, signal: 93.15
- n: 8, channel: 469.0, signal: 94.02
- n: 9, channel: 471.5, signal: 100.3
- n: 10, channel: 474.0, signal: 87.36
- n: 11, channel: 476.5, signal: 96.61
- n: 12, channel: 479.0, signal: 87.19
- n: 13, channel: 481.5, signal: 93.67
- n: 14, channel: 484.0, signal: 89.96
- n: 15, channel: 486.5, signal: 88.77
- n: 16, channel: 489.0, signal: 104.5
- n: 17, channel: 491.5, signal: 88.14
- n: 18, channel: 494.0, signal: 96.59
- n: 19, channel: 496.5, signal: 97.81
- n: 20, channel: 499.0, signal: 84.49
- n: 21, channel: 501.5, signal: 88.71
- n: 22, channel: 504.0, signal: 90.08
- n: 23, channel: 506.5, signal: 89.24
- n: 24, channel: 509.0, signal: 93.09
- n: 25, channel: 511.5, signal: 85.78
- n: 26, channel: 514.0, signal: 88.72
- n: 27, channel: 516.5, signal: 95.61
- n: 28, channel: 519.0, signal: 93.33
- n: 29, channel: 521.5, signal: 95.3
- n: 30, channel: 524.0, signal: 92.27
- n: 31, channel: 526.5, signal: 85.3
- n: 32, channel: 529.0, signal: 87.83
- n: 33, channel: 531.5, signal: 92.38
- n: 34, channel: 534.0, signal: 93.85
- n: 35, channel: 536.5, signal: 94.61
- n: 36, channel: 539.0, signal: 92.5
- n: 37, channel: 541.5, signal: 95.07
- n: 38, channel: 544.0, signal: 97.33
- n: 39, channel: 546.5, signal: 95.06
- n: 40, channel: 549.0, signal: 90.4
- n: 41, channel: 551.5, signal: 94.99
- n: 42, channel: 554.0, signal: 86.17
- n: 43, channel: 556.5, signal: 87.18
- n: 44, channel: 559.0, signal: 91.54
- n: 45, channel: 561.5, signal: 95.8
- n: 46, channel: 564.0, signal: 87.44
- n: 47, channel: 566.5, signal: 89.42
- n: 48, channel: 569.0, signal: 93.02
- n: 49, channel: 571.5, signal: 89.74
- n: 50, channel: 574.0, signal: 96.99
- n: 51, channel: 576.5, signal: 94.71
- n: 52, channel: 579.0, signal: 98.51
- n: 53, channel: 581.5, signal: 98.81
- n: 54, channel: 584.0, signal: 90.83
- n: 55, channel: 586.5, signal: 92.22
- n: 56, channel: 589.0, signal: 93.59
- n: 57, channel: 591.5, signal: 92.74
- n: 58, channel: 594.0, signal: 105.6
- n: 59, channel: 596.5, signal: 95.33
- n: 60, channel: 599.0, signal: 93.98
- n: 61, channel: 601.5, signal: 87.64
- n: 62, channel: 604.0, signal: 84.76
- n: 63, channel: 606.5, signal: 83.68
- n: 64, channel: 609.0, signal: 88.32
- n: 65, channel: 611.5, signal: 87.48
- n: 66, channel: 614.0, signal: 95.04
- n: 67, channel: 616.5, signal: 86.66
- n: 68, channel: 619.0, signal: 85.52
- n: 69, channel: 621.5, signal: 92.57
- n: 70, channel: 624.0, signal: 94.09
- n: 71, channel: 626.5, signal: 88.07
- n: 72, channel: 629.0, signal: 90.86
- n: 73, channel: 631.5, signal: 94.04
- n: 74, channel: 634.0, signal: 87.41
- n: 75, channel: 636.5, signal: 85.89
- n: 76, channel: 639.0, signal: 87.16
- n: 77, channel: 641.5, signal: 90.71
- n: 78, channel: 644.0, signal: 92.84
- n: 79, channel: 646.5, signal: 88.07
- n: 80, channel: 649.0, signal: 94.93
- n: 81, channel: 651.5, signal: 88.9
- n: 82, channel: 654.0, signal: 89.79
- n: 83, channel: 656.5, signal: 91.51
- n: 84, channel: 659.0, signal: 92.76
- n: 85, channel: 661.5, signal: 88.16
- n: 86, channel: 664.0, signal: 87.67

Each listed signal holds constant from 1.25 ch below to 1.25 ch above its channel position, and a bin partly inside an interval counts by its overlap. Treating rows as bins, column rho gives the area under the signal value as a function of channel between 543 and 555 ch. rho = 1114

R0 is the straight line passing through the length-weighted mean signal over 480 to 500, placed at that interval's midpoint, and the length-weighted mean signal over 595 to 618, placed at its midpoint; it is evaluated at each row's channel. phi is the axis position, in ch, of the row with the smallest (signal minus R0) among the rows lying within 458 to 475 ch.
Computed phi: 461.5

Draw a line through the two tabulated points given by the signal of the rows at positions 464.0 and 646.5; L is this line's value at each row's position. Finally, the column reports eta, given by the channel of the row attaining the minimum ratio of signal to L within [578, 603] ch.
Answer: 601.5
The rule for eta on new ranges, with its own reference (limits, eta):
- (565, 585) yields 566.5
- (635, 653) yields 636.5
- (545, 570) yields 554.0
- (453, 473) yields 461.5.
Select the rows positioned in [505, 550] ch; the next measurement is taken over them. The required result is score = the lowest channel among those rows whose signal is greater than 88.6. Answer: 506.5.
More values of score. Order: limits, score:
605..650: 614.0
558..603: 559.0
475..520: 476.5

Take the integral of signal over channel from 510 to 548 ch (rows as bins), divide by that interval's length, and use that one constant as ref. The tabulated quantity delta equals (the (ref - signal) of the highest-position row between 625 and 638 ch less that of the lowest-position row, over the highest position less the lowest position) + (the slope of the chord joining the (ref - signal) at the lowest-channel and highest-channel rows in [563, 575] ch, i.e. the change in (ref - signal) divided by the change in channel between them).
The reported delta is -0.7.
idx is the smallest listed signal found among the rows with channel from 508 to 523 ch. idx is 85.78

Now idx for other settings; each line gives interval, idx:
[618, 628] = 85.52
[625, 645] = 85.89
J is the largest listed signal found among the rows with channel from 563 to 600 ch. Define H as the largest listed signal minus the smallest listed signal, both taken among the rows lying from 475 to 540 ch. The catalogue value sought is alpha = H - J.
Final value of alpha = -85.6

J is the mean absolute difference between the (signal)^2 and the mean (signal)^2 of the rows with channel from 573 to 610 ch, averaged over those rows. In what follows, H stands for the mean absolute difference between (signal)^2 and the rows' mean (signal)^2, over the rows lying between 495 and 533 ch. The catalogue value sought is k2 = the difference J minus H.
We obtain 186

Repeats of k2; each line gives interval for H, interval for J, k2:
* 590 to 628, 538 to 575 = -261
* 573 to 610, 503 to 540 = -288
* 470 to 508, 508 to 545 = -391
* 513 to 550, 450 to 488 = 155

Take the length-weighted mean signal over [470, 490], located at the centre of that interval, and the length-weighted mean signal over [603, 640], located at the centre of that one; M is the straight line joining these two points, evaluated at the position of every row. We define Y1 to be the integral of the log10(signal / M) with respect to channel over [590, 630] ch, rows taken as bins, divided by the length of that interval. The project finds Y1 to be 0.007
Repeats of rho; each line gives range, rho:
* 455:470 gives 1376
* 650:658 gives 722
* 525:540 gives 1366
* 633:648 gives 1332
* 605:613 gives 694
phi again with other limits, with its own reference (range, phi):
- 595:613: 606.5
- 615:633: 619.0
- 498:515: 499.0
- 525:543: 526.5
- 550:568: 554.0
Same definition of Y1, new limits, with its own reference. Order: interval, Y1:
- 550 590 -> 0.009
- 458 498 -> -0.002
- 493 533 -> -0.007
